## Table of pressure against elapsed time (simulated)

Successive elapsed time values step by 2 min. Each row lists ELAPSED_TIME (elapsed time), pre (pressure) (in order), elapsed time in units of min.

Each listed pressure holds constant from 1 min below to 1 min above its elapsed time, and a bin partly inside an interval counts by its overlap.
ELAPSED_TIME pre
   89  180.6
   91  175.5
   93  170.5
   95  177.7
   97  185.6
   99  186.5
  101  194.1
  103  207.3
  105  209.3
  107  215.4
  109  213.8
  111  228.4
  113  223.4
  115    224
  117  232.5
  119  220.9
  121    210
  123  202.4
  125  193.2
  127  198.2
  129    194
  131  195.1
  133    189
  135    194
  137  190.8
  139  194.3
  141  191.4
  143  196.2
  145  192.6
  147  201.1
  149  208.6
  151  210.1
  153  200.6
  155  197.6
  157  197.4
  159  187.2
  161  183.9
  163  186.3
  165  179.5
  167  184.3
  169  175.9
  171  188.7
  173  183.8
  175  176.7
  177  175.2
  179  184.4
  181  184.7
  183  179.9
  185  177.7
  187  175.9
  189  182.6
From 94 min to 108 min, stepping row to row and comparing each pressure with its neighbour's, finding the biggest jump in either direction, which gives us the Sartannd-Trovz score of 13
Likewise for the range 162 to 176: 13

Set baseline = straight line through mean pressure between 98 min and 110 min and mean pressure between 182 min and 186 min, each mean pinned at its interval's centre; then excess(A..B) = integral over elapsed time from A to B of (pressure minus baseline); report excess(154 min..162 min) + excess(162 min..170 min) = 11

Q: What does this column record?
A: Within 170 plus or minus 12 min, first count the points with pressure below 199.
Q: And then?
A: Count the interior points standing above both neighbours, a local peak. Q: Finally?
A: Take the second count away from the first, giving 9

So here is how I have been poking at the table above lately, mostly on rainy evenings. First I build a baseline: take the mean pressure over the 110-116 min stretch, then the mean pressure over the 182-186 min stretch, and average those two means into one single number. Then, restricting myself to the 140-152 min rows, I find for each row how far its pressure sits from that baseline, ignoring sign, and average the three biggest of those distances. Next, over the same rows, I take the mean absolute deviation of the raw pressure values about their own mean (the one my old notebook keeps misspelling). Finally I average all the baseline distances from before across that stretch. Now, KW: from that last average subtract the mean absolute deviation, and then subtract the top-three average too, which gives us -9.1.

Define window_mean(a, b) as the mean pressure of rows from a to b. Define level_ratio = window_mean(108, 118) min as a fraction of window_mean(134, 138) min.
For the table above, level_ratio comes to 1.17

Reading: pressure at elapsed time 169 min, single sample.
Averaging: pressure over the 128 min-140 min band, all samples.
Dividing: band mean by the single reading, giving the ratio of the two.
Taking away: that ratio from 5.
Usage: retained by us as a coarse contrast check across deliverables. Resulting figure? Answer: 3.90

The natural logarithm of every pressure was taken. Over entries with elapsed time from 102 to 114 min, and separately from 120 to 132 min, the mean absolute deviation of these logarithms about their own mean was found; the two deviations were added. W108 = 0.05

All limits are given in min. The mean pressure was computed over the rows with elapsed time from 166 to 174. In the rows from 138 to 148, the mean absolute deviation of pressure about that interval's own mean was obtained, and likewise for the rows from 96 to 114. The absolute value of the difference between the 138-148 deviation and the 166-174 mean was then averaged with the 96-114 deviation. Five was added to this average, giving 101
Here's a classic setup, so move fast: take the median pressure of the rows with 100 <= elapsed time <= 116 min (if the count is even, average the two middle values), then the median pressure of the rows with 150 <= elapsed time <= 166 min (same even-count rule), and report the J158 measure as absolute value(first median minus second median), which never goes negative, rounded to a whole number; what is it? 22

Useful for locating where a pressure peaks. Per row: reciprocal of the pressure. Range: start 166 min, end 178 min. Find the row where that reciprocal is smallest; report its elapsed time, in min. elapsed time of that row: 171 min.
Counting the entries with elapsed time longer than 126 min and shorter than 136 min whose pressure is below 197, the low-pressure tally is 4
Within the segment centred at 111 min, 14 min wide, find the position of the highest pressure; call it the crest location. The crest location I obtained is 117 min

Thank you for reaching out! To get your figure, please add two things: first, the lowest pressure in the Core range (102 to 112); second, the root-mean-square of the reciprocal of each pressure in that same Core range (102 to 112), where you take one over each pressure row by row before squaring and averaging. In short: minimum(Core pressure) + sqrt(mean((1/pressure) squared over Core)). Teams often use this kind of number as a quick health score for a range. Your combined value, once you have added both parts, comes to 207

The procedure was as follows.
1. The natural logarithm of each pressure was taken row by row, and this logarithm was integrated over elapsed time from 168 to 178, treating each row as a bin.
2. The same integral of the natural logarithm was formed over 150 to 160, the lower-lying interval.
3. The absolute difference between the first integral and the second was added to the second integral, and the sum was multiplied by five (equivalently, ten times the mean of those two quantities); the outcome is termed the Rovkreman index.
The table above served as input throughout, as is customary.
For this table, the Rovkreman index 269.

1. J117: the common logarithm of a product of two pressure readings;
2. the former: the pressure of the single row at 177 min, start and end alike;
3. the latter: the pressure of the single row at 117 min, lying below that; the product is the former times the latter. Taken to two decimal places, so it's 4.61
